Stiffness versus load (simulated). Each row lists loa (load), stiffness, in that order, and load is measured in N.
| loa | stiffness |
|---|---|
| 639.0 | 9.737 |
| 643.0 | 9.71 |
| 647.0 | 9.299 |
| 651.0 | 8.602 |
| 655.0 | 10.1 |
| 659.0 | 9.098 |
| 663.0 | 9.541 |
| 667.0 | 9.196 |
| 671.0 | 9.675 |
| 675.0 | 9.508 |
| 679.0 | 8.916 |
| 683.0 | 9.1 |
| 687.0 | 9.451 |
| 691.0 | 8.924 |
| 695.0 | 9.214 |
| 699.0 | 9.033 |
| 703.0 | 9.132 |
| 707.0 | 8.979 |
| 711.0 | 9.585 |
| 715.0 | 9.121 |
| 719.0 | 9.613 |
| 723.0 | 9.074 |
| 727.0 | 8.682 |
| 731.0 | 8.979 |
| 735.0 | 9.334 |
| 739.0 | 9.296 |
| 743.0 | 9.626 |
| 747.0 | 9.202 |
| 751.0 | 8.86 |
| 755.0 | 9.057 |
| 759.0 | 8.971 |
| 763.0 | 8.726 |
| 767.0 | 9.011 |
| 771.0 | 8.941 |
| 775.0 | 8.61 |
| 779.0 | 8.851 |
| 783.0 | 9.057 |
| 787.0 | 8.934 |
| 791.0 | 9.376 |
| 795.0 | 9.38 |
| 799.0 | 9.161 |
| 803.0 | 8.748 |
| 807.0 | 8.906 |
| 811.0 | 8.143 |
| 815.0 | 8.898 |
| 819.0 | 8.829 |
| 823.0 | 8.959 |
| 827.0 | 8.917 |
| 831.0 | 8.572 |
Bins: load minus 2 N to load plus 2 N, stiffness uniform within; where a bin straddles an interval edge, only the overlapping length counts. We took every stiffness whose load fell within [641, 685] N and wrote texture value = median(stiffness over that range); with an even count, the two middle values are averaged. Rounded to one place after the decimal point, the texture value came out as 9.3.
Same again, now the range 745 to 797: 9.0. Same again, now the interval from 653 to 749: 9.2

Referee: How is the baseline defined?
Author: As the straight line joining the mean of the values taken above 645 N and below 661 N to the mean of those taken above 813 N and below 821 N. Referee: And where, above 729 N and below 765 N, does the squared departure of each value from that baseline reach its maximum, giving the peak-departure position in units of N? 743.0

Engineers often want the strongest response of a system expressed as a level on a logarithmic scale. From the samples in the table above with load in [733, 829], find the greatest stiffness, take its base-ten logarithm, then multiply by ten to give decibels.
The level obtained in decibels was 9.8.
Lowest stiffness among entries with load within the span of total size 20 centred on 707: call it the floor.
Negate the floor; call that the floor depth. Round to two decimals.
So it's -8.98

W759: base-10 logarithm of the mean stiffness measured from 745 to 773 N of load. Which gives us 0.953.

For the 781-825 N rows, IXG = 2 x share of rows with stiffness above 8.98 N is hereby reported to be 0.73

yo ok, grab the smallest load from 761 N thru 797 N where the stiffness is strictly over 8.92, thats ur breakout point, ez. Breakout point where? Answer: 767.0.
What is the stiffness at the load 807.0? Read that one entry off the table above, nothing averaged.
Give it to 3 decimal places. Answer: 8.906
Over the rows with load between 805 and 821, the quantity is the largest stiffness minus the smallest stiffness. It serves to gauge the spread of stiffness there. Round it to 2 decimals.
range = 0.76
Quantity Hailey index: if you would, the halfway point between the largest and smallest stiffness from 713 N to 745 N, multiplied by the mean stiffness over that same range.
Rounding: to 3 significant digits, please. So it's 84.4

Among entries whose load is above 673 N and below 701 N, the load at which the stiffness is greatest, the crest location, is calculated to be 675.0 N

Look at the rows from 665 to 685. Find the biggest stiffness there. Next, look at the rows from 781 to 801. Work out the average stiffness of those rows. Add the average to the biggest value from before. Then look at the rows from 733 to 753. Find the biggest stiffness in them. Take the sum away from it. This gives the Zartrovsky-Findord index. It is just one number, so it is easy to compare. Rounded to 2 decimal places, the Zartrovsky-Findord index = -9.23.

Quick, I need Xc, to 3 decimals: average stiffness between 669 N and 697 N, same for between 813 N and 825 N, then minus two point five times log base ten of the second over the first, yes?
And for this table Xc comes 0.043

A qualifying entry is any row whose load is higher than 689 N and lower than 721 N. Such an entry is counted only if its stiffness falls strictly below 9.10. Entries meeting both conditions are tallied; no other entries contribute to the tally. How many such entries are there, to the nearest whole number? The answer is 3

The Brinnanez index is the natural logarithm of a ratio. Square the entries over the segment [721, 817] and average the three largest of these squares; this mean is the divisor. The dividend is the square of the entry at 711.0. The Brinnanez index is 0.03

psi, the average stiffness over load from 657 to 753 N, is 9.21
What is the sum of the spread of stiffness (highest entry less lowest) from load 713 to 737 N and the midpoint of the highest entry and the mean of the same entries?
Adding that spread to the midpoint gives 10.3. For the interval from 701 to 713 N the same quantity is 10.0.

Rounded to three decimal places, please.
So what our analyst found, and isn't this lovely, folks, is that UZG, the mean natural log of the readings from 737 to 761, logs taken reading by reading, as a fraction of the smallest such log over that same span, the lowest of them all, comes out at 1.016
